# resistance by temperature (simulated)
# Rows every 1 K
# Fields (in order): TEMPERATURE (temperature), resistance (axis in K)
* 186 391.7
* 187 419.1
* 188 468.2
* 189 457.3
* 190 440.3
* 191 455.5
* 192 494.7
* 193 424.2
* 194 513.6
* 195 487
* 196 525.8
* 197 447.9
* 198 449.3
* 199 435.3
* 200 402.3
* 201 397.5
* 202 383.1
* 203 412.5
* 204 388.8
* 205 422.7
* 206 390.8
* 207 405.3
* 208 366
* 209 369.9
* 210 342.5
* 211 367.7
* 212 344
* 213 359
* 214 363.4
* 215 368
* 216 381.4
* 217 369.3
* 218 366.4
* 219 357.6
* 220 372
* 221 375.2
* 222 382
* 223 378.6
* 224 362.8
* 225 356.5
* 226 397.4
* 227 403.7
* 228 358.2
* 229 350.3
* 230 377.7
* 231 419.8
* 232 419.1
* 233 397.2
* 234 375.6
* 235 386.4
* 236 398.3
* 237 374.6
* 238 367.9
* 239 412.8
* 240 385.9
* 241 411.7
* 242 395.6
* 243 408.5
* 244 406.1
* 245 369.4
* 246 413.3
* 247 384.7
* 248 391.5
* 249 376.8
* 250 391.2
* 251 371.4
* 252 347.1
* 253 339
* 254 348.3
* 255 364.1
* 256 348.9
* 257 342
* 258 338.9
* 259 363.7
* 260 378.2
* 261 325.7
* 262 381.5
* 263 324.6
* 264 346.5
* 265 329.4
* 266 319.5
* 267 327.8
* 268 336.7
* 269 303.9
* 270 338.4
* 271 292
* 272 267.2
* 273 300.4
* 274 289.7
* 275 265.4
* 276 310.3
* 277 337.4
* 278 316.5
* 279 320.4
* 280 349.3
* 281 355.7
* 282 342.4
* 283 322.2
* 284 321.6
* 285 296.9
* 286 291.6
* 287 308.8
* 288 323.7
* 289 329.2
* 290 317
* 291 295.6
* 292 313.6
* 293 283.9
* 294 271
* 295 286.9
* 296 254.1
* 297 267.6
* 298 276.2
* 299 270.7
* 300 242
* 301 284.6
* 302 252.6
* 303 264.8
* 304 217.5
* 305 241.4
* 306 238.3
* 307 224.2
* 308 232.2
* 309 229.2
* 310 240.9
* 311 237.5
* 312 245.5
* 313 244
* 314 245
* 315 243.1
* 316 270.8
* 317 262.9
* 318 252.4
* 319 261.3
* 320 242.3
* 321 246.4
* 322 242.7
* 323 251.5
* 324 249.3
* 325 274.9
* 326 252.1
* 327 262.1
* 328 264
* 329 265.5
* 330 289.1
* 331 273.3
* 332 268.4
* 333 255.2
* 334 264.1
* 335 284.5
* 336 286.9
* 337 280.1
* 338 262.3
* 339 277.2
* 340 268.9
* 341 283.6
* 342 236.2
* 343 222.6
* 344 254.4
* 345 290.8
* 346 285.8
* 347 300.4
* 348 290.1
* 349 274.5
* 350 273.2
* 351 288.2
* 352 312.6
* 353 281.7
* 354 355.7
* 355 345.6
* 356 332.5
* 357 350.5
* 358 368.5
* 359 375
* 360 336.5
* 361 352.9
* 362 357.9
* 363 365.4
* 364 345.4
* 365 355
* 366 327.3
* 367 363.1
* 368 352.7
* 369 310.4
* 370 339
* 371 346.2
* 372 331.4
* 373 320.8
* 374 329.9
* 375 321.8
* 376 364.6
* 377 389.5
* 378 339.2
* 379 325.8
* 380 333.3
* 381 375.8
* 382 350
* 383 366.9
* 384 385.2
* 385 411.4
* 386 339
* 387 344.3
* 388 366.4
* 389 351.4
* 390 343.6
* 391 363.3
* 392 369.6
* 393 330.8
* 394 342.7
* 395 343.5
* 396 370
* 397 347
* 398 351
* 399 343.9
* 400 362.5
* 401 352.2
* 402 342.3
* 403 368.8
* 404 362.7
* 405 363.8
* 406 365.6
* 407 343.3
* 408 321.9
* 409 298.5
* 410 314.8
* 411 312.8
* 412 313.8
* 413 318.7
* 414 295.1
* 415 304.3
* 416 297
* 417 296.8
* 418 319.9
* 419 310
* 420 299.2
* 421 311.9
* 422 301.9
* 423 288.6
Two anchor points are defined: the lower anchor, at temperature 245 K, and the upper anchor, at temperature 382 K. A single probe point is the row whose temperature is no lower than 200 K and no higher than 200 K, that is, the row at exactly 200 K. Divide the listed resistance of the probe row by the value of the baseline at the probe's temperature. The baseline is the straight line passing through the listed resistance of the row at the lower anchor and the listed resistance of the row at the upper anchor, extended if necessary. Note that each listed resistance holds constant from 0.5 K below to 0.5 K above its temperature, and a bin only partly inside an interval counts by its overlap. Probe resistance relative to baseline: 1.07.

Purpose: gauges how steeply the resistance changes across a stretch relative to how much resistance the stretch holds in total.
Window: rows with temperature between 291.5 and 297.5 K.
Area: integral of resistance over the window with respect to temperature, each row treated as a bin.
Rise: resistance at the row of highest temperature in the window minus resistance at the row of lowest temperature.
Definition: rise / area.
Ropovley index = -0.027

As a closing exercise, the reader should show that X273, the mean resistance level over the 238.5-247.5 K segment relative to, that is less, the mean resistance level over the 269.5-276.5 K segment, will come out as 104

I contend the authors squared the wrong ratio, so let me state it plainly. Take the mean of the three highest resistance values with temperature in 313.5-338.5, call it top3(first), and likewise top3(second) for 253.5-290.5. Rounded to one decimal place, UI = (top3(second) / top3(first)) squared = 1.7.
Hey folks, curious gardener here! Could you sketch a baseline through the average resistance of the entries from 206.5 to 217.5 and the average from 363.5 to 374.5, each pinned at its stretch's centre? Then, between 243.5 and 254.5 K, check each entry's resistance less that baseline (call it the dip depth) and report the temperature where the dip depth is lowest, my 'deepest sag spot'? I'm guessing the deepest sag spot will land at 253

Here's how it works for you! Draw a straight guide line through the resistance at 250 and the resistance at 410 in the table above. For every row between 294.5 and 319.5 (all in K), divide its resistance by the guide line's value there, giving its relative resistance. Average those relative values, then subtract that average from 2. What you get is 1.31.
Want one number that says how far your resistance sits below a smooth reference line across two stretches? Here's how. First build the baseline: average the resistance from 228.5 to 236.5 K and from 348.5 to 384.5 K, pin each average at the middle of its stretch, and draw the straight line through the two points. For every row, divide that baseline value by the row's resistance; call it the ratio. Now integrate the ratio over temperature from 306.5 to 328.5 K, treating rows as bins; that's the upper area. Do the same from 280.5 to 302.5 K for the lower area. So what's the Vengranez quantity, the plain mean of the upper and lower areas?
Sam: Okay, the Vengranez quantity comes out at 29.7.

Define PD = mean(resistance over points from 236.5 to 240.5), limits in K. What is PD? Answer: 385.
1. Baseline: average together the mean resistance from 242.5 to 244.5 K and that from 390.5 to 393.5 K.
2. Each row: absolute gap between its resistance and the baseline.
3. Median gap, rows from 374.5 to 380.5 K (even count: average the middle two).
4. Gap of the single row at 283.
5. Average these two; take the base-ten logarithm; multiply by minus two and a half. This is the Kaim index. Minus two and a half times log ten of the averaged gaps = -4.28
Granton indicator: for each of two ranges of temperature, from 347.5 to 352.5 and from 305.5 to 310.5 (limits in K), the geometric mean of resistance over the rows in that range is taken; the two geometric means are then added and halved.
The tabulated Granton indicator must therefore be 260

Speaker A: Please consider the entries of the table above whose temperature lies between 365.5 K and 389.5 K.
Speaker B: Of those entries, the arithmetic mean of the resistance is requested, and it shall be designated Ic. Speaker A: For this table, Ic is 349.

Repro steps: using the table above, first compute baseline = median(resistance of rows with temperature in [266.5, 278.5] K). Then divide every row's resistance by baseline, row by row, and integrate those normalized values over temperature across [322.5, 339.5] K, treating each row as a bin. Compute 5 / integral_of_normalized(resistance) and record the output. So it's 0.34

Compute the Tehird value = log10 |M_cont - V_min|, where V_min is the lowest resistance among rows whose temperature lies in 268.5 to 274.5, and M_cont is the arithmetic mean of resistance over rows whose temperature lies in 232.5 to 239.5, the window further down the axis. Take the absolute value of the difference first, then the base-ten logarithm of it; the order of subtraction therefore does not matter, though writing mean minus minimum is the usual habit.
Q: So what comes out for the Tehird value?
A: 2.1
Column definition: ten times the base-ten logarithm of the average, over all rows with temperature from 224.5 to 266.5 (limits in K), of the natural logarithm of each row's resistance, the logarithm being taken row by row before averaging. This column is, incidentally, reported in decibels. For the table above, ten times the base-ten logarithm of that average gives 7.72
